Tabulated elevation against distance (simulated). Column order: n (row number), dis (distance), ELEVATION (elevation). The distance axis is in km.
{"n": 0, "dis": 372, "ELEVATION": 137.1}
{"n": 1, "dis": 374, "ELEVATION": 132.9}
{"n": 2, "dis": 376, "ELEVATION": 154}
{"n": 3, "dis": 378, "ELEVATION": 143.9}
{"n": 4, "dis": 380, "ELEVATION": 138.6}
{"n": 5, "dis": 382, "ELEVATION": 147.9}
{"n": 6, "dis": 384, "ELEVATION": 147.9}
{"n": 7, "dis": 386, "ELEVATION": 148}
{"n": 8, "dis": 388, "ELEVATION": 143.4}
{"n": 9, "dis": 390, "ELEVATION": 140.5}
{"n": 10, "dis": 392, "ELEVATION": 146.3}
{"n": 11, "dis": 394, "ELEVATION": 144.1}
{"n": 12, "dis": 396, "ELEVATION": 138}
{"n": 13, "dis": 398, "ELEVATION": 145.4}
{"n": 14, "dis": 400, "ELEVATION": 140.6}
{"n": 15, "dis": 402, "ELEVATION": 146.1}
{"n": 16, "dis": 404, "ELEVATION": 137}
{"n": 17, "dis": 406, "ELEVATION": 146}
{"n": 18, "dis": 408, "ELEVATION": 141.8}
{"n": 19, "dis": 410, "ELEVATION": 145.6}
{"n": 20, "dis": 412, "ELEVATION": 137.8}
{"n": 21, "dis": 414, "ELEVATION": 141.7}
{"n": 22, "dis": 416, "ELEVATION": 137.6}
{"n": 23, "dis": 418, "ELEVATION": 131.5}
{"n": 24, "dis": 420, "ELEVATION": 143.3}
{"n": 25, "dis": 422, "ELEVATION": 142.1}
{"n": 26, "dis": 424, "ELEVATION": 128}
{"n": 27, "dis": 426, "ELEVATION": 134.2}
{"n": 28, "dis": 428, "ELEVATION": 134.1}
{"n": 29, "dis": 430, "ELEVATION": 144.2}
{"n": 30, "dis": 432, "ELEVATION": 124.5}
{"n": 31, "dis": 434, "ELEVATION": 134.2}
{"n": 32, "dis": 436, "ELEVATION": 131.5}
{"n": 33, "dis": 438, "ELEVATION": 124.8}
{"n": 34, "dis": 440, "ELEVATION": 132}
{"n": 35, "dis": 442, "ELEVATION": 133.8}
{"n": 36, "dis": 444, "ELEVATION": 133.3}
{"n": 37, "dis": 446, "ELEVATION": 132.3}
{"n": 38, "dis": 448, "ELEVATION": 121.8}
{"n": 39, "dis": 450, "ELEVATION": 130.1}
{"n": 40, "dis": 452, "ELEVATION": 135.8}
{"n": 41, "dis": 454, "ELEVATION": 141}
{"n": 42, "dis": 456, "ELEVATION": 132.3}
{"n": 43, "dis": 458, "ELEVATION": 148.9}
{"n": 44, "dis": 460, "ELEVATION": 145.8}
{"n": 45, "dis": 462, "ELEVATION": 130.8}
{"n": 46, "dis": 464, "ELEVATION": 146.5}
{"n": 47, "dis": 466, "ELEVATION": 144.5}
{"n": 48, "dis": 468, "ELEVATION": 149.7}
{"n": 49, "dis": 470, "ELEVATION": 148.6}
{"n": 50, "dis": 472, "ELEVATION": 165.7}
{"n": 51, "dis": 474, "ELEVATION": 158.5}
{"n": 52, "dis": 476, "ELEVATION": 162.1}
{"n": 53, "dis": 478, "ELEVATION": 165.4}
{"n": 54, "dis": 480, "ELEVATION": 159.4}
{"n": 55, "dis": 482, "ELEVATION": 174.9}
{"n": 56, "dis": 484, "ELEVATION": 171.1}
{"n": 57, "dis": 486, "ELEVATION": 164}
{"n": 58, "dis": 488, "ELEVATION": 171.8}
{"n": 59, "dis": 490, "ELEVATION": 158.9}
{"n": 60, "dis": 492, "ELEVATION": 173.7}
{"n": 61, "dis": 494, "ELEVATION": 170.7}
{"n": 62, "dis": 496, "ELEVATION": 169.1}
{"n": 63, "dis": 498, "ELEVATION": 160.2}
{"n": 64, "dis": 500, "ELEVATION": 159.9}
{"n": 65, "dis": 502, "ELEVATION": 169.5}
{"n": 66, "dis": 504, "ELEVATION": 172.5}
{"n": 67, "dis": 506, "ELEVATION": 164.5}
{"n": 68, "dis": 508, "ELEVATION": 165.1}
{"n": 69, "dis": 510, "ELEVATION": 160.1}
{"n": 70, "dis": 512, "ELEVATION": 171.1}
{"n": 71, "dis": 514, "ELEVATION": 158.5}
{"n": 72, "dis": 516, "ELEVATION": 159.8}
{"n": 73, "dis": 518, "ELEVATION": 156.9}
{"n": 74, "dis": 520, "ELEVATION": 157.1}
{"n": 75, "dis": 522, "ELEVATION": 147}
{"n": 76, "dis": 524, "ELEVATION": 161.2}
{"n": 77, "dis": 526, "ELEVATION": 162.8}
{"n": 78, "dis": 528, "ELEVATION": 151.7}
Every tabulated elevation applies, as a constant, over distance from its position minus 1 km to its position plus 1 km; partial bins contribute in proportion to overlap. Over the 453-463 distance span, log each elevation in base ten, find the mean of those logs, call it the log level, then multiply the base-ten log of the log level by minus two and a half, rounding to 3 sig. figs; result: -0.828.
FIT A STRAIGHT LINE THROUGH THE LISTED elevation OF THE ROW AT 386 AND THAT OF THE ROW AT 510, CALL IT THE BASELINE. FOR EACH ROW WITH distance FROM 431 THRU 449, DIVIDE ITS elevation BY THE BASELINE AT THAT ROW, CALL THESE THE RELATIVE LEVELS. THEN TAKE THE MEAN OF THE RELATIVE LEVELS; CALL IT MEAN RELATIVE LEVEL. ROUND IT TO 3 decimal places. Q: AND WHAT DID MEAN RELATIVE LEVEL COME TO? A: 0.847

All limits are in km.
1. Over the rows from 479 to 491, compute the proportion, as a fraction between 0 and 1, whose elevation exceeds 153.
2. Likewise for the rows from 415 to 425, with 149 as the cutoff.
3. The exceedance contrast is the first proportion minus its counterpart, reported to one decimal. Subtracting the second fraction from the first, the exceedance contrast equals 1.0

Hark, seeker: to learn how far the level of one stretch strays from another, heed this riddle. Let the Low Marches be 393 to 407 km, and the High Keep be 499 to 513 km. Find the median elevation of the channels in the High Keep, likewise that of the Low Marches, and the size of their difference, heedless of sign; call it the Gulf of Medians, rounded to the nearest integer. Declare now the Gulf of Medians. 21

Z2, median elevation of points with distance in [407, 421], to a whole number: 142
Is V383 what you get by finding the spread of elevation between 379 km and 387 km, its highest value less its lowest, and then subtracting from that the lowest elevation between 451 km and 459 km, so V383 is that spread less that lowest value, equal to -123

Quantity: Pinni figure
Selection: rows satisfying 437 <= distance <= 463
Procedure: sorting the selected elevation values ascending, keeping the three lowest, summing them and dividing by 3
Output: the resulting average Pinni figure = 125.6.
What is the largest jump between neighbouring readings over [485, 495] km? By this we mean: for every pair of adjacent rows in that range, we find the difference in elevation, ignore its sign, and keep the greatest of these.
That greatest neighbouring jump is 14.8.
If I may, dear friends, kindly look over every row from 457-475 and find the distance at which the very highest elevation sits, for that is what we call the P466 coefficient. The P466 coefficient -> 472 km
